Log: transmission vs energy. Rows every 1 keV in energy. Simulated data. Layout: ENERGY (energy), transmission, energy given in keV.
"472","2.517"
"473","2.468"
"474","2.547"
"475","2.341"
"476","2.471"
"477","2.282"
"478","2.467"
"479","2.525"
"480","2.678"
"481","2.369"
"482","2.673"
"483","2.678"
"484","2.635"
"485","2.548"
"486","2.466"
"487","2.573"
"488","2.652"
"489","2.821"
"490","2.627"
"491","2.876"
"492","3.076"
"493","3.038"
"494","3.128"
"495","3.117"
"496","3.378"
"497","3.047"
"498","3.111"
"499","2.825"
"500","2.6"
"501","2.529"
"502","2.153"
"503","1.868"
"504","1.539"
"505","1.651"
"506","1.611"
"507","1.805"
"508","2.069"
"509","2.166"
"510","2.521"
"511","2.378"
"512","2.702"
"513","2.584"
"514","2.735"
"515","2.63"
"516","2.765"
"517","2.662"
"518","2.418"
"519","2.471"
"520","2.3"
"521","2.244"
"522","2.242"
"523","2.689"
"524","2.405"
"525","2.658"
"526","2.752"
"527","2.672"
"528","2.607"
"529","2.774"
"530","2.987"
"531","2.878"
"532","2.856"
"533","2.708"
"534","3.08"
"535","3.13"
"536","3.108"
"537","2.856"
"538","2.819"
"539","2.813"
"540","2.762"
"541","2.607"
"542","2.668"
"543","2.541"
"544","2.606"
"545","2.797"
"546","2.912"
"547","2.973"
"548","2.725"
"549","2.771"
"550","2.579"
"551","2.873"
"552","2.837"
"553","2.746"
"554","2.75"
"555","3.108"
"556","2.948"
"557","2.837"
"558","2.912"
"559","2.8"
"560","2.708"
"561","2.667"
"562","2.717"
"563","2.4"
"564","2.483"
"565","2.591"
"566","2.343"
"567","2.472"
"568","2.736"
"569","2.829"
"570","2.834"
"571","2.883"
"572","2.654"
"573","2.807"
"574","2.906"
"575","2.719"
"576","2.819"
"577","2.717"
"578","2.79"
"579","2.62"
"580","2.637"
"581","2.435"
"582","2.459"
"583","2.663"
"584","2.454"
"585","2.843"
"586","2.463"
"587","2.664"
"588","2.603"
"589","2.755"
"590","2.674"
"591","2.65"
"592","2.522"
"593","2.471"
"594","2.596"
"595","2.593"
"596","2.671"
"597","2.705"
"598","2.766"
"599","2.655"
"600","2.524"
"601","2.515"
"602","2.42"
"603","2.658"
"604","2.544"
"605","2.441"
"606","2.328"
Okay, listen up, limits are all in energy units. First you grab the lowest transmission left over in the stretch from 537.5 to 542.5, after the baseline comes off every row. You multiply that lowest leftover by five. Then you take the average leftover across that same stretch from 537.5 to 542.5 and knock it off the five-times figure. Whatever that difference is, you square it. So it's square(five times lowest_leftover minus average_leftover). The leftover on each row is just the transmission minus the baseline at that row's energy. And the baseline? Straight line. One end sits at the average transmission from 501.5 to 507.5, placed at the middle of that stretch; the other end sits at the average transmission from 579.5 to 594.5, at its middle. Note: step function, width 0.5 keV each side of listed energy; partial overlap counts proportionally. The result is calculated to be 3.1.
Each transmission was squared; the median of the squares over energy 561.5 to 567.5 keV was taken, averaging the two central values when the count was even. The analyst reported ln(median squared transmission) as 1.81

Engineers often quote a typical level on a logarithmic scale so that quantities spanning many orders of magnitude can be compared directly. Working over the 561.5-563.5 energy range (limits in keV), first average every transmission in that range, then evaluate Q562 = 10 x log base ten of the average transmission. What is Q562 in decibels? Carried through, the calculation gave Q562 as 4.1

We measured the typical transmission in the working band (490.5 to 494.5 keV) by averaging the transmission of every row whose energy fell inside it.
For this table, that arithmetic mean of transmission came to 3.03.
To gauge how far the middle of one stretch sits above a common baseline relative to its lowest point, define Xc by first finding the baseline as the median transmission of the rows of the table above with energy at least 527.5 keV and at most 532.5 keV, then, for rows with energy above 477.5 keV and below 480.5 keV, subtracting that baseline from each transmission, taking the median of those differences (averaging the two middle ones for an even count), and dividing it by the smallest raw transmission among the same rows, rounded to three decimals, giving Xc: -0.134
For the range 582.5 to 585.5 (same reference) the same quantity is -0.079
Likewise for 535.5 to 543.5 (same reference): -0.027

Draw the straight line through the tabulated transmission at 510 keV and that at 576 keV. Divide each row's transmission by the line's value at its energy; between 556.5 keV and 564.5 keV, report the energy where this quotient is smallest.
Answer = 563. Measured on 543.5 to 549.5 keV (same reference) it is 544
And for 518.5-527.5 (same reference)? 522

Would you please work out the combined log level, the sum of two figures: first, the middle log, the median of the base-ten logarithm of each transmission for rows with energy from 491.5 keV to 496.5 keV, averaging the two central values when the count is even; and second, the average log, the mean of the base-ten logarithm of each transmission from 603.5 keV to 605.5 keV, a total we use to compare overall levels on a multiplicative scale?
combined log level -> 0.890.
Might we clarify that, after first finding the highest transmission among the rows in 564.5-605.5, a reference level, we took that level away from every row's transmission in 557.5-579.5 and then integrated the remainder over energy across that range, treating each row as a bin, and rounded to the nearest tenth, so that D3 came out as -4.5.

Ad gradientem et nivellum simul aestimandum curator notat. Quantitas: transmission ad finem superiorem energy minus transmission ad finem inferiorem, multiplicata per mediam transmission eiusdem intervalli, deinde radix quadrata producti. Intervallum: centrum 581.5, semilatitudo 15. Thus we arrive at 0.7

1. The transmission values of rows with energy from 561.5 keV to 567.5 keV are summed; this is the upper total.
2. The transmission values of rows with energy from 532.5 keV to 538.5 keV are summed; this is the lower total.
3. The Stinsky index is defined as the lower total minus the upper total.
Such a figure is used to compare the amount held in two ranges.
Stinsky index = 2.7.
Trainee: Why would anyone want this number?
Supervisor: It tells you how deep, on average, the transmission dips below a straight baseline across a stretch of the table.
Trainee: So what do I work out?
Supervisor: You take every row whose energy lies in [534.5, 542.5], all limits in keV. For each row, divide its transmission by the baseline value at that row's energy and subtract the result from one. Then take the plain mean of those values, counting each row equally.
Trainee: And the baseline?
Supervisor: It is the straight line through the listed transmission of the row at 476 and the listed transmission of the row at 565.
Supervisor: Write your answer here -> -0.11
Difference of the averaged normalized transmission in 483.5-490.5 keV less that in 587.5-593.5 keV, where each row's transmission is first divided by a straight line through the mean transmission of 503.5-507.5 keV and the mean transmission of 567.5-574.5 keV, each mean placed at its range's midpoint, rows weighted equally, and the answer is 1.1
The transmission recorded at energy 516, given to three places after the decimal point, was 2.765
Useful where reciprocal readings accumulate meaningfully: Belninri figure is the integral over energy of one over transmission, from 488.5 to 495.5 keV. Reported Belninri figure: 2.4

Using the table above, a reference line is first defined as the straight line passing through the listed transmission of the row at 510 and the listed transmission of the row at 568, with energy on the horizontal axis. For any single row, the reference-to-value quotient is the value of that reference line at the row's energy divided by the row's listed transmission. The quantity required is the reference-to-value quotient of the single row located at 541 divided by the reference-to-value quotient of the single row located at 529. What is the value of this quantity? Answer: 1.08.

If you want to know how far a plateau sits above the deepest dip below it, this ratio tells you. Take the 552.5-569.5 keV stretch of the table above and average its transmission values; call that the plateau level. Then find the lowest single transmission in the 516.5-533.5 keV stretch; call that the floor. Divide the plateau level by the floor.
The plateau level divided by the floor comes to 1.21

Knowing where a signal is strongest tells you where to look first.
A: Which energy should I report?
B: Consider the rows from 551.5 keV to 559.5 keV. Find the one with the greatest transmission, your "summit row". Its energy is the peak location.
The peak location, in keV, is 555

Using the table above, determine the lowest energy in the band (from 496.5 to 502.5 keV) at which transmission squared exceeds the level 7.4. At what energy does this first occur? 497 keV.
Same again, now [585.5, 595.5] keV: 589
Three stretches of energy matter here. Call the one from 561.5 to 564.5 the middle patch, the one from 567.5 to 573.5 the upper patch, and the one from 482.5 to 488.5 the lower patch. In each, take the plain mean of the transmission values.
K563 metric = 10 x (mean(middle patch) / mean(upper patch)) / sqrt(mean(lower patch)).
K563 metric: 5.6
